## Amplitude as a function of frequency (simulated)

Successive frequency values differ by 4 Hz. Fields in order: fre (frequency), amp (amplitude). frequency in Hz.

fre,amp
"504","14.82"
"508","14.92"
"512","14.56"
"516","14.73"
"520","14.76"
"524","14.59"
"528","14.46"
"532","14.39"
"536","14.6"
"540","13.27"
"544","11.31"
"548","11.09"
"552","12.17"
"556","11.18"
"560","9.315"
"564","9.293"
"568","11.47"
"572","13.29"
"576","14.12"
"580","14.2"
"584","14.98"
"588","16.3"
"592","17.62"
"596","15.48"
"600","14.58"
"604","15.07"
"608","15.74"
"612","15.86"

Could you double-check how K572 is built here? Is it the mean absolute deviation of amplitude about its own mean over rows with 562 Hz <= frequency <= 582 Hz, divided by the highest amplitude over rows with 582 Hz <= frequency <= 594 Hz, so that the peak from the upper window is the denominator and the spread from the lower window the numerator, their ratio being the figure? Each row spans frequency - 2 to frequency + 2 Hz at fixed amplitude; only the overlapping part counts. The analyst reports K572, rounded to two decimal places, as 0.10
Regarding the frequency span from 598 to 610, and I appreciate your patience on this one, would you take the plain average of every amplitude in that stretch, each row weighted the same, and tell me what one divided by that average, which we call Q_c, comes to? 0.066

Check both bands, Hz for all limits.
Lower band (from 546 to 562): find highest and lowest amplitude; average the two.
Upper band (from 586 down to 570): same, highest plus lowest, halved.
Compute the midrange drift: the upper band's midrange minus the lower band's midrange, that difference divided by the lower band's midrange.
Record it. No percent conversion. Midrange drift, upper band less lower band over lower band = 0.32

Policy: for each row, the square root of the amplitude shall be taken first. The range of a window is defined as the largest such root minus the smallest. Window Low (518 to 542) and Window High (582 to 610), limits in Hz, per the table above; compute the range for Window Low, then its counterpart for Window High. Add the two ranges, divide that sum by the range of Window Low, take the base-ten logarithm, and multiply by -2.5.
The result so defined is -1.2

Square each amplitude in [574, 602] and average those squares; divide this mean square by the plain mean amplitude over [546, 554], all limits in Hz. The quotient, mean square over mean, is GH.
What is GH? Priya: 20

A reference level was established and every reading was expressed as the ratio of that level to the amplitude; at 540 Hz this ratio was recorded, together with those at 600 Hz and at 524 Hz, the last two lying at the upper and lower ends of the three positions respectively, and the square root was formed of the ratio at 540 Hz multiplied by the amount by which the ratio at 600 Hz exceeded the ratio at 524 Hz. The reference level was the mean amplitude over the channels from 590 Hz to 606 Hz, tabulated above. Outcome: 0.03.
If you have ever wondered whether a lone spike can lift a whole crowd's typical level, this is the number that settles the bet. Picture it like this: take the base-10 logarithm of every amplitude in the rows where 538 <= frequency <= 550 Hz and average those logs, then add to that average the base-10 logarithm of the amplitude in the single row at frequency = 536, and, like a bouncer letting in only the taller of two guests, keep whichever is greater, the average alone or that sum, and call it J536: 2.24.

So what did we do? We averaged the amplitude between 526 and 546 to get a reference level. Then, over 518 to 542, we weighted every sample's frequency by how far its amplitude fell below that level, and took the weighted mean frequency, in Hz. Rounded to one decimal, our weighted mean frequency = 526.6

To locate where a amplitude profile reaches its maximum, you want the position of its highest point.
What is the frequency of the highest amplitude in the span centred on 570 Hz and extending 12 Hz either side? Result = 580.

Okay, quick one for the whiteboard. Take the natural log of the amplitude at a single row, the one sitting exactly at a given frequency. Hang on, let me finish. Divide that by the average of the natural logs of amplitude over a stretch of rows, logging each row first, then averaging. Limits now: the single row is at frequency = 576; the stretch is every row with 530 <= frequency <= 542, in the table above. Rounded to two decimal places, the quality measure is 1.00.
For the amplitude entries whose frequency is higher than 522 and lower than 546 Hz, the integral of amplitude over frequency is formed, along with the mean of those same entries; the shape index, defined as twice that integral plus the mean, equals 675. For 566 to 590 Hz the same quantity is 689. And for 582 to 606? 768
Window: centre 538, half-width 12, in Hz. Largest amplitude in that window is 14.6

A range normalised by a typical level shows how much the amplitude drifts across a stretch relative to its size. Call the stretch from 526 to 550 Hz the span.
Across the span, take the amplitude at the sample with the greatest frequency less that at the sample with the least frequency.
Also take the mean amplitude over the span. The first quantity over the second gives -0.26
